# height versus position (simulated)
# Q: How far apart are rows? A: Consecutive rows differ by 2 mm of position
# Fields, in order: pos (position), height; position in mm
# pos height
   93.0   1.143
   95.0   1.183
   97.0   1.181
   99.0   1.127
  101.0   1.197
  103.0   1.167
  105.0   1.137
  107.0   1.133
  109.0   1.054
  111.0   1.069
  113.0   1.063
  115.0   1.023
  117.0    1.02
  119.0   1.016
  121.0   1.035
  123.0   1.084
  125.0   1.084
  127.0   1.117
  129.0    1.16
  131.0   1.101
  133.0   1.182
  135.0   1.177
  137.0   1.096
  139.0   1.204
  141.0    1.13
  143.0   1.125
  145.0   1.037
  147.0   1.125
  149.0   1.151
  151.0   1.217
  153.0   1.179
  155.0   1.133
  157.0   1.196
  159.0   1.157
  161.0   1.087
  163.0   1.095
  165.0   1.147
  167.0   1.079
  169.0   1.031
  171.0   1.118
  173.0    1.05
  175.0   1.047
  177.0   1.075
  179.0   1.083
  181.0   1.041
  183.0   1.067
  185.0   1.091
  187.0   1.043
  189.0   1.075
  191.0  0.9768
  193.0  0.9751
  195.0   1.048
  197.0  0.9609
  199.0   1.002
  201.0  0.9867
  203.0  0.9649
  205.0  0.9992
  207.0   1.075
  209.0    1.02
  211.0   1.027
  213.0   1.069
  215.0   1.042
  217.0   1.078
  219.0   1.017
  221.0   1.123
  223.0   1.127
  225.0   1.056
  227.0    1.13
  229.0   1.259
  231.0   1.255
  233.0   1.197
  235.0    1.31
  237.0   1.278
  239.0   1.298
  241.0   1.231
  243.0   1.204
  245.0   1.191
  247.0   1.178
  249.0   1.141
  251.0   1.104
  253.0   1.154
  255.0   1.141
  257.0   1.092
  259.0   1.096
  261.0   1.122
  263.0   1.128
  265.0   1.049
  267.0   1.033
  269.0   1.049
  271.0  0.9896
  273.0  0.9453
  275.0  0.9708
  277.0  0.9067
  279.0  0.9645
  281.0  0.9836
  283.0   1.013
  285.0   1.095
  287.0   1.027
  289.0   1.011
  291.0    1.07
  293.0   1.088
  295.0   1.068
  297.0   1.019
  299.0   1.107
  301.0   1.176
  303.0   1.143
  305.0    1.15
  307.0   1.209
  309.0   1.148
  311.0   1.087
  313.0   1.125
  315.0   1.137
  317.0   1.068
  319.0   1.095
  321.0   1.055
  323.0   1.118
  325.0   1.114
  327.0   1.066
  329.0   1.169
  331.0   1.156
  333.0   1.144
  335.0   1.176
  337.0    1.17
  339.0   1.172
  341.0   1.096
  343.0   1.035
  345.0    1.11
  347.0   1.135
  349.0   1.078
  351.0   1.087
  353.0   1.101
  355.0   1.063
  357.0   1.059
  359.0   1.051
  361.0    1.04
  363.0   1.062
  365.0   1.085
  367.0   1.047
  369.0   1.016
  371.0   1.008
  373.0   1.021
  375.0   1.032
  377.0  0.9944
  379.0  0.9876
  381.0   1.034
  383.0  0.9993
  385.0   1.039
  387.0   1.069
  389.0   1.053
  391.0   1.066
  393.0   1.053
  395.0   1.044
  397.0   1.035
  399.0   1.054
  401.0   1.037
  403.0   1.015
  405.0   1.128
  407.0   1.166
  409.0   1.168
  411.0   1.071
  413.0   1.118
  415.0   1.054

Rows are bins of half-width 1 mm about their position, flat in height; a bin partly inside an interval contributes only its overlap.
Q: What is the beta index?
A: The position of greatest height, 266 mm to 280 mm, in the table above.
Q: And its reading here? 269.0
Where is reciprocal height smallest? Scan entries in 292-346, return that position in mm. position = 307.0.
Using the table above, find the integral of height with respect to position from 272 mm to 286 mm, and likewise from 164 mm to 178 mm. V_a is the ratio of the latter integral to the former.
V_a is 1.10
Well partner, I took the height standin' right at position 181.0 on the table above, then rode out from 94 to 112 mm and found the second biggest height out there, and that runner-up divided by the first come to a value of 1.14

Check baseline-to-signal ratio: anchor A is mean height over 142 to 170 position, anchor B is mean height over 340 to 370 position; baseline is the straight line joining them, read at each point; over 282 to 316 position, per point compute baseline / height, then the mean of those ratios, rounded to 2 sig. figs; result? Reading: 0.99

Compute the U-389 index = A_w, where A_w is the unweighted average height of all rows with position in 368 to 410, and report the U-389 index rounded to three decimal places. 1.049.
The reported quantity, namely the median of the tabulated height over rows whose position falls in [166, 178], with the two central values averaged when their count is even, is 1.06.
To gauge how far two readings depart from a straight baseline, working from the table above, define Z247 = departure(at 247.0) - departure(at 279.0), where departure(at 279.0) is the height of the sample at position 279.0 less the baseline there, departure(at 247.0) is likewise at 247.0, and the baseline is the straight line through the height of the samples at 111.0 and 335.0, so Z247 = 0.23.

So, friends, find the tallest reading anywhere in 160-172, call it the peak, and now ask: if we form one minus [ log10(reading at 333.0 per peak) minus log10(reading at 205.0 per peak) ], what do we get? 0.94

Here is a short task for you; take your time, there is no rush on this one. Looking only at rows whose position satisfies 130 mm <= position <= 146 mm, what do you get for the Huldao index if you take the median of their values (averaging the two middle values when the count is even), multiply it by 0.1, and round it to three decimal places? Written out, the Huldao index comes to 0.113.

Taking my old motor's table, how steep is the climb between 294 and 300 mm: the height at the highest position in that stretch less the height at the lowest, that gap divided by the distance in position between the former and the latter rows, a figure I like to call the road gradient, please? 0.010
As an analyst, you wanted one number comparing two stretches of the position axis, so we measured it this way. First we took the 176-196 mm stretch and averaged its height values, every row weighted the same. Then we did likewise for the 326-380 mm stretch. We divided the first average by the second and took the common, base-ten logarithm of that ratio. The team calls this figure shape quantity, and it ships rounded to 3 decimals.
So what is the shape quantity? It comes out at -0.013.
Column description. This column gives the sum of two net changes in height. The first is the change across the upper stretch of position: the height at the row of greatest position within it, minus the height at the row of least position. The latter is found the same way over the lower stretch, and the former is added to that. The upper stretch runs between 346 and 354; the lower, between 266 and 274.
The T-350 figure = -0.12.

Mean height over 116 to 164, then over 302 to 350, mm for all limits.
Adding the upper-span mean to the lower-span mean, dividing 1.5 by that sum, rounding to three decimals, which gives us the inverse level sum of 0.668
